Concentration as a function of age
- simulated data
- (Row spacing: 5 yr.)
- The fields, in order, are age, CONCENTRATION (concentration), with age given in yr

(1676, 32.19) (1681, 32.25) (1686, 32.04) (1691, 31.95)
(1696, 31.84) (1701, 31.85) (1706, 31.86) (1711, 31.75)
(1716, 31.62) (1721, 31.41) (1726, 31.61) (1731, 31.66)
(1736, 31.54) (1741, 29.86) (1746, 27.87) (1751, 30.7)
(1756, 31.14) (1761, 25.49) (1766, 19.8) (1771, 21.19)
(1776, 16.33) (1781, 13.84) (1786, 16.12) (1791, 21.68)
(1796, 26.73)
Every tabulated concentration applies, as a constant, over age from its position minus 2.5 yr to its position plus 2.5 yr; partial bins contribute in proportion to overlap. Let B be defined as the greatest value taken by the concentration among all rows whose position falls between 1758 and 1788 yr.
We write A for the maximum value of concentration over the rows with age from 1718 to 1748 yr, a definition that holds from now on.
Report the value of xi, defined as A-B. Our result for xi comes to 6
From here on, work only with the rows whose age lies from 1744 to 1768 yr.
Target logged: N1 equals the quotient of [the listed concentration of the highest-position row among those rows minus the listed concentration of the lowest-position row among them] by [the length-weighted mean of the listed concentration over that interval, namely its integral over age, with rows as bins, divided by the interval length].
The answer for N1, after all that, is -0.3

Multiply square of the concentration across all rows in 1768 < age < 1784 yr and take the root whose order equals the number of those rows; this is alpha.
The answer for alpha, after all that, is 284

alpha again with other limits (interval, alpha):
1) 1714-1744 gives 978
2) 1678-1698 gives 1025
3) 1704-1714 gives 1012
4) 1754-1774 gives 577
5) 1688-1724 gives 1008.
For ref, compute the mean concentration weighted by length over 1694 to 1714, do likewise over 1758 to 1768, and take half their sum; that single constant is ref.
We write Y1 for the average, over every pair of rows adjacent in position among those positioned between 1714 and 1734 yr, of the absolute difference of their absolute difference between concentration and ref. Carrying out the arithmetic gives 0.2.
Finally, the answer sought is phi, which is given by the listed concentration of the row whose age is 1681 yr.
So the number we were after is 32.25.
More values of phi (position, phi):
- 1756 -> 31.14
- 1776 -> 16.33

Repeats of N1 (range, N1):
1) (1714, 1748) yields -0.1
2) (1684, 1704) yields 0.0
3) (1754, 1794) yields -0.5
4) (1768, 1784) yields -0.4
